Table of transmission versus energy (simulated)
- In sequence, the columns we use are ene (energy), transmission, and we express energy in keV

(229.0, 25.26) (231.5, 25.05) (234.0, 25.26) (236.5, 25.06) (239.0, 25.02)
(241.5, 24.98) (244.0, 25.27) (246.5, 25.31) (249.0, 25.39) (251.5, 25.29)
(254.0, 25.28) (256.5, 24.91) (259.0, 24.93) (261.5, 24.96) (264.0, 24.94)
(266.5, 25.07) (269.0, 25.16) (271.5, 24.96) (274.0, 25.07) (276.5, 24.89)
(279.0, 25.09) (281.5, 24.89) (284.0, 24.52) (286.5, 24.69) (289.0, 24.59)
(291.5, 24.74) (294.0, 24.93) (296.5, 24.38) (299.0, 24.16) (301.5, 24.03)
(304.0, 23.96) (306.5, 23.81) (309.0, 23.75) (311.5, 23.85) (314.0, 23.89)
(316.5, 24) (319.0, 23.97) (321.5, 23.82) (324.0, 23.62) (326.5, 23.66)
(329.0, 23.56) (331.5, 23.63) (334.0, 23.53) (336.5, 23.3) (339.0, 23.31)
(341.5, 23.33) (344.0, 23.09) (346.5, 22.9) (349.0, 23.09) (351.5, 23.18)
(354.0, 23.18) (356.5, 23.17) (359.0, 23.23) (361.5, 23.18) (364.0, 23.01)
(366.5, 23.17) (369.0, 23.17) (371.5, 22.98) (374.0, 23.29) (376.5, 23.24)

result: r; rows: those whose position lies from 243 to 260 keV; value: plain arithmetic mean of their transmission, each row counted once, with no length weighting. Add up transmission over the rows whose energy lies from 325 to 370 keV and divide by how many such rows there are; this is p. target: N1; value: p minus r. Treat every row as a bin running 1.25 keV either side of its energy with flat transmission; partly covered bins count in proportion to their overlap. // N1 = -1.9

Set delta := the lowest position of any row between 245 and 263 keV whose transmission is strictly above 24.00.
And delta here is 246.5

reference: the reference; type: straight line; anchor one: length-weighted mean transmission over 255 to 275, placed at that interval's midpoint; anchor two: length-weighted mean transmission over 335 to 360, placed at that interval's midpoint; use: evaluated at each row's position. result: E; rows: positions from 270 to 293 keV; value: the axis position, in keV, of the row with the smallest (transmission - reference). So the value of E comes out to 284.0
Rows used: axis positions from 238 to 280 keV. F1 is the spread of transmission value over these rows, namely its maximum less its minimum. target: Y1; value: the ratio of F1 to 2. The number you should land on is 0.25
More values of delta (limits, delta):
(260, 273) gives 261.5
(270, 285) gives 271.5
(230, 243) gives 231.5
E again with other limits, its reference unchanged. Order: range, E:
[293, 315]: 309.0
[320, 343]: 336.5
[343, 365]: 346.5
